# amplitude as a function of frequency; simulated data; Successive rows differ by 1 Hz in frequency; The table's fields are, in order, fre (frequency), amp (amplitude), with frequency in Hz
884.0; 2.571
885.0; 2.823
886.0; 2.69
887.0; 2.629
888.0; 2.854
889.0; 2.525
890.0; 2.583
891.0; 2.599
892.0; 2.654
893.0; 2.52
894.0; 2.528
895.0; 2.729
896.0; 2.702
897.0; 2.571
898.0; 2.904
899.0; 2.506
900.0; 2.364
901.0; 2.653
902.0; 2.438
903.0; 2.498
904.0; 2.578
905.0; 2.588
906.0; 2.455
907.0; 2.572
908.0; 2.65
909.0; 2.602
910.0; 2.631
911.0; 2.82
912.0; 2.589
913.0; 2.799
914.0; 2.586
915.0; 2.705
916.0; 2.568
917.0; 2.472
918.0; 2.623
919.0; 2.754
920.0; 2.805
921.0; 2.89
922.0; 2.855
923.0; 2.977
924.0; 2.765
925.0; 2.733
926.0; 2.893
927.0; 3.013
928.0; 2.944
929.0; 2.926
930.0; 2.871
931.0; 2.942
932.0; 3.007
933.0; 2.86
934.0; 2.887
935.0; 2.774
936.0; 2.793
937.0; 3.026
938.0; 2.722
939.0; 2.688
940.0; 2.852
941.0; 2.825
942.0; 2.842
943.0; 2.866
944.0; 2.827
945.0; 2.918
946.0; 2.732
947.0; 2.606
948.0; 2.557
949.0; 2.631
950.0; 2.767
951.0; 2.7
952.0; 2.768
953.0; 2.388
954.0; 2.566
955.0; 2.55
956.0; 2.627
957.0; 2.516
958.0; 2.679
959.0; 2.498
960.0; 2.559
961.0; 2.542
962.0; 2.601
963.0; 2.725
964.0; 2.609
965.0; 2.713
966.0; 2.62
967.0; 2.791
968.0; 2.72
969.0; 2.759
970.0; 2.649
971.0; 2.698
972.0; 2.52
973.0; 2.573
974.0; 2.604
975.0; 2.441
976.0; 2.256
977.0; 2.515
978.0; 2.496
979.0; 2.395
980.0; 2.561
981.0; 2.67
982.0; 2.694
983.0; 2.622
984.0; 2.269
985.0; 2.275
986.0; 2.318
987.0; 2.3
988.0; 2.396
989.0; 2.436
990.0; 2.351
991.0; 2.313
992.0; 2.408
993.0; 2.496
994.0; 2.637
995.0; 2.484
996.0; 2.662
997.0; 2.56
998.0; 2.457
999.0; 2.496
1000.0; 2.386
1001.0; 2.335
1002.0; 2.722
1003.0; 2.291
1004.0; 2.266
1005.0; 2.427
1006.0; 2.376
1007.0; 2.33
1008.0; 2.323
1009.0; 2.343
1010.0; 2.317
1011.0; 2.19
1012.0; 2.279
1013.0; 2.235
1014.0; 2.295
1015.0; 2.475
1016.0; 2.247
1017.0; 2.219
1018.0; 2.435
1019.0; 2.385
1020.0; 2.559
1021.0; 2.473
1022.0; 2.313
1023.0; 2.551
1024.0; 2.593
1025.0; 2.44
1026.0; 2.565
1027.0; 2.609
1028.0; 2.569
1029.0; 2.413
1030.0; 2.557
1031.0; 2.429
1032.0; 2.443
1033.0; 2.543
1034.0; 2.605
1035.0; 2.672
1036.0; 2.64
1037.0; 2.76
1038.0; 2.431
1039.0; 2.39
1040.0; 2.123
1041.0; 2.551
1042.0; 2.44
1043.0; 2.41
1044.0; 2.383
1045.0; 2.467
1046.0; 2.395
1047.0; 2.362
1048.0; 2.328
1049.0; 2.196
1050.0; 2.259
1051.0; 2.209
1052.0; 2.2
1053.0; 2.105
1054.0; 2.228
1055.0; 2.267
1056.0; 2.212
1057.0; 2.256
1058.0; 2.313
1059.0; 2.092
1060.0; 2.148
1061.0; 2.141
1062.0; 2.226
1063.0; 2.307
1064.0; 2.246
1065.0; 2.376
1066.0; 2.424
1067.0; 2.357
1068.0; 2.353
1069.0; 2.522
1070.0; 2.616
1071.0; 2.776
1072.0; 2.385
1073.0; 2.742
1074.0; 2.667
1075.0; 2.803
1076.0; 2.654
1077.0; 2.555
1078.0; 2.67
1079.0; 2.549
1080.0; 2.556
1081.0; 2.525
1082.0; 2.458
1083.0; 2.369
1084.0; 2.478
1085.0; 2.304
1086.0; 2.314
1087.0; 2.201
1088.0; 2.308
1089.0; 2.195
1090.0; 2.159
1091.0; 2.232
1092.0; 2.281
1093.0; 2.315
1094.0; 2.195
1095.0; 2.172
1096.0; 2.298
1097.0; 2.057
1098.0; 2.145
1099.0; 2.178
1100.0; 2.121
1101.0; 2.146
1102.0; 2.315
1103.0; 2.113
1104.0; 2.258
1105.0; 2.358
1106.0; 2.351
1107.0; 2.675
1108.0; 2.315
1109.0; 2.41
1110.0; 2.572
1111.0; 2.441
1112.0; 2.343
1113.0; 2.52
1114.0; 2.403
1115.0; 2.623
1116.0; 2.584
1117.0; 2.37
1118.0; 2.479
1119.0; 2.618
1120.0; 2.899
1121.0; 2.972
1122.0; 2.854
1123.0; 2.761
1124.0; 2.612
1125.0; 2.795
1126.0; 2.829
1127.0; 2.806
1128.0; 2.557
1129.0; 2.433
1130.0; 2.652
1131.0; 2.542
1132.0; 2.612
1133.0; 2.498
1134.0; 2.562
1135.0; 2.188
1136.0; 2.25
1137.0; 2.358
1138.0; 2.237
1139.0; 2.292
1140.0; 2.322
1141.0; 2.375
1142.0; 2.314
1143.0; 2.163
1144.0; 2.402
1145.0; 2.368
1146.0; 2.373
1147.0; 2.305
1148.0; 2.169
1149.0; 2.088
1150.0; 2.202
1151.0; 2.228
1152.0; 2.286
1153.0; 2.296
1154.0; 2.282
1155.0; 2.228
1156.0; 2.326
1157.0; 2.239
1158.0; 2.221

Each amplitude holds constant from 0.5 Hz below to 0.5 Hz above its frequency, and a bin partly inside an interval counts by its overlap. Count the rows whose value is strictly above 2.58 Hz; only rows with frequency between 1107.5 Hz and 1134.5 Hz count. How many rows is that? 13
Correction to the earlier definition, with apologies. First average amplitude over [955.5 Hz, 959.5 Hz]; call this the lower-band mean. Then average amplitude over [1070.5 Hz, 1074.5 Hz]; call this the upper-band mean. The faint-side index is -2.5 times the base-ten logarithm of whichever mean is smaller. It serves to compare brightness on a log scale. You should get -1.03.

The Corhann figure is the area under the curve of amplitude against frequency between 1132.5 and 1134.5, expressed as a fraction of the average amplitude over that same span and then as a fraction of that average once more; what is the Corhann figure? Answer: 0.79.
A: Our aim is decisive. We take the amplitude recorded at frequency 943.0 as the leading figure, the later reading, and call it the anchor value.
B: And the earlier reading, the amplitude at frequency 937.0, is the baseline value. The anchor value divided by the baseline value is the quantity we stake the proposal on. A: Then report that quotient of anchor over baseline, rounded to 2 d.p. 0.95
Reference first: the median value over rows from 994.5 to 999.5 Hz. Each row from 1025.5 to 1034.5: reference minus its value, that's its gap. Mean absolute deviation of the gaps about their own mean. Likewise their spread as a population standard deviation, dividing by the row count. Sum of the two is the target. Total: 0.14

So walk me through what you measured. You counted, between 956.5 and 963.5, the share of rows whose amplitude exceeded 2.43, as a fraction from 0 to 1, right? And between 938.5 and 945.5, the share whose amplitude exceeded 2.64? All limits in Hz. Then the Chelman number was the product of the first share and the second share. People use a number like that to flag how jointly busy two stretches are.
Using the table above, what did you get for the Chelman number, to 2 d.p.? 1.00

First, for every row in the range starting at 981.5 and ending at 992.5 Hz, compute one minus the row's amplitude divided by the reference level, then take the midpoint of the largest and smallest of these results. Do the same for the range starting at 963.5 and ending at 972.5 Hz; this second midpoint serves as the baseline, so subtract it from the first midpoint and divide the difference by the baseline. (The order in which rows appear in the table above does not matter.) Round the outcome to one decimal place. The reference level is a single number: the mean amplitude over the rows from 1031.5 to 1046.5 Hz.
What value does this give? -1.0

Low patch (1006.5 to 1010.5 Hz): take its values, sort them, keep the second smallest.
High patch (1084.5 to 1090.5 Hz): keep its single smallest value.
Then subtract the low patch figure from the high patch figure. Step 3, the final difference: -0.16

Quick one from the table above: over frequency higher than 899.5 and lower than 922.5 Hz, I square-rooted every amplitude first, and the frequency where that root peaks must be 921.0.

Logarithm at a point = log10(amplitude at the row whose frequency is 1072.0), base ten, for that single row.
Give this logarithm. 0.377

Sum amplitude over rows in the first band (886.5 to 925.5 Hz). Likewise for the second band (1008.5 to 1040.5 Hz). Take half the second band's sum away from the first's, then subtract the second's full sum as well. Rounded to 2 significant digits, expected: -14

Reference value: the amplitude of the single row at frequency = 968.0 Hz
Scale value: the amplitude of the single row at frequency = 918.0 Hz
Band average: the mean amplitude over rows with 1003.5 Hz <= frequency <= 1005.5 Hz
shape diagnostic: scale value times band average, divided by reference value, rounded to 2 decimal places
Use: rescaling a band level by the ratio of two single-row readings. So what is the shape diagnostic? 2.26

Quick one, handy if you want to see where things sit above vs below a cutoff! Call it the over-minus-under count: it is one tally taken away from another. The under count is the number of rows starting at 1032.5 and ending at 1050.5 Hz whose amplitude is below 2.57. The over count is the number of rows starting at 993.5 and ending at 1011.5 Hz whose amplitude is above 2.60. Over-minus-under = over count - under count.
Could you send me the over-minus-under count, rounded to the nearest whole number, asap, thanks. -11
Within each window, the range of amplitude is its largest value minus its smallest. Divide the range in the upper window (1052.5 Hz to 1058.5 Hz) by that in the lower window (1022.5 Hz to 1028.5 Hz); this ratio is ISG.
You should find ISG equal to 1.23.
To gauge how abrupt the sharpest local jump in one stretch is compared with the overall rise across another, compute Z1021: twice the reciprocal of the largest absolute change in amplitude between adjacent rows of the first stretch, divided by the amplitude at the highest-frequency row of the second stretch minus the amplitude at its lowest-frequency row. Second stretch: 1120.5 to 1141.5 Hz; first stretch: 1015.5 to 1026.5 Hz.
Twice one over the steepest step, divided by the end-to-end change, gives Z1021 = -14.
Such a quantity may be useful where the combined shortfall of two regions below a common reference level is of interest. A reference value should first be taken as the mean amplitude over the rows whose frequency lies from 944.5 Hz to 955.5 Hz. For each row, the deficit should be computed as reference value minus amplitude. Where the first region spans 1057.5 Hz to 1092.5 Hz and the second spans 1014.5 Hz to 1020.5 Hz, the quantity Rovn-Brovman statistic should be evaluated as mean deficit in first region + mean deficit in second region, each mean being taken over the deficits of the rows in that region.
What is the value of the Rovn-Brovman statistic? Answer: 0.51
